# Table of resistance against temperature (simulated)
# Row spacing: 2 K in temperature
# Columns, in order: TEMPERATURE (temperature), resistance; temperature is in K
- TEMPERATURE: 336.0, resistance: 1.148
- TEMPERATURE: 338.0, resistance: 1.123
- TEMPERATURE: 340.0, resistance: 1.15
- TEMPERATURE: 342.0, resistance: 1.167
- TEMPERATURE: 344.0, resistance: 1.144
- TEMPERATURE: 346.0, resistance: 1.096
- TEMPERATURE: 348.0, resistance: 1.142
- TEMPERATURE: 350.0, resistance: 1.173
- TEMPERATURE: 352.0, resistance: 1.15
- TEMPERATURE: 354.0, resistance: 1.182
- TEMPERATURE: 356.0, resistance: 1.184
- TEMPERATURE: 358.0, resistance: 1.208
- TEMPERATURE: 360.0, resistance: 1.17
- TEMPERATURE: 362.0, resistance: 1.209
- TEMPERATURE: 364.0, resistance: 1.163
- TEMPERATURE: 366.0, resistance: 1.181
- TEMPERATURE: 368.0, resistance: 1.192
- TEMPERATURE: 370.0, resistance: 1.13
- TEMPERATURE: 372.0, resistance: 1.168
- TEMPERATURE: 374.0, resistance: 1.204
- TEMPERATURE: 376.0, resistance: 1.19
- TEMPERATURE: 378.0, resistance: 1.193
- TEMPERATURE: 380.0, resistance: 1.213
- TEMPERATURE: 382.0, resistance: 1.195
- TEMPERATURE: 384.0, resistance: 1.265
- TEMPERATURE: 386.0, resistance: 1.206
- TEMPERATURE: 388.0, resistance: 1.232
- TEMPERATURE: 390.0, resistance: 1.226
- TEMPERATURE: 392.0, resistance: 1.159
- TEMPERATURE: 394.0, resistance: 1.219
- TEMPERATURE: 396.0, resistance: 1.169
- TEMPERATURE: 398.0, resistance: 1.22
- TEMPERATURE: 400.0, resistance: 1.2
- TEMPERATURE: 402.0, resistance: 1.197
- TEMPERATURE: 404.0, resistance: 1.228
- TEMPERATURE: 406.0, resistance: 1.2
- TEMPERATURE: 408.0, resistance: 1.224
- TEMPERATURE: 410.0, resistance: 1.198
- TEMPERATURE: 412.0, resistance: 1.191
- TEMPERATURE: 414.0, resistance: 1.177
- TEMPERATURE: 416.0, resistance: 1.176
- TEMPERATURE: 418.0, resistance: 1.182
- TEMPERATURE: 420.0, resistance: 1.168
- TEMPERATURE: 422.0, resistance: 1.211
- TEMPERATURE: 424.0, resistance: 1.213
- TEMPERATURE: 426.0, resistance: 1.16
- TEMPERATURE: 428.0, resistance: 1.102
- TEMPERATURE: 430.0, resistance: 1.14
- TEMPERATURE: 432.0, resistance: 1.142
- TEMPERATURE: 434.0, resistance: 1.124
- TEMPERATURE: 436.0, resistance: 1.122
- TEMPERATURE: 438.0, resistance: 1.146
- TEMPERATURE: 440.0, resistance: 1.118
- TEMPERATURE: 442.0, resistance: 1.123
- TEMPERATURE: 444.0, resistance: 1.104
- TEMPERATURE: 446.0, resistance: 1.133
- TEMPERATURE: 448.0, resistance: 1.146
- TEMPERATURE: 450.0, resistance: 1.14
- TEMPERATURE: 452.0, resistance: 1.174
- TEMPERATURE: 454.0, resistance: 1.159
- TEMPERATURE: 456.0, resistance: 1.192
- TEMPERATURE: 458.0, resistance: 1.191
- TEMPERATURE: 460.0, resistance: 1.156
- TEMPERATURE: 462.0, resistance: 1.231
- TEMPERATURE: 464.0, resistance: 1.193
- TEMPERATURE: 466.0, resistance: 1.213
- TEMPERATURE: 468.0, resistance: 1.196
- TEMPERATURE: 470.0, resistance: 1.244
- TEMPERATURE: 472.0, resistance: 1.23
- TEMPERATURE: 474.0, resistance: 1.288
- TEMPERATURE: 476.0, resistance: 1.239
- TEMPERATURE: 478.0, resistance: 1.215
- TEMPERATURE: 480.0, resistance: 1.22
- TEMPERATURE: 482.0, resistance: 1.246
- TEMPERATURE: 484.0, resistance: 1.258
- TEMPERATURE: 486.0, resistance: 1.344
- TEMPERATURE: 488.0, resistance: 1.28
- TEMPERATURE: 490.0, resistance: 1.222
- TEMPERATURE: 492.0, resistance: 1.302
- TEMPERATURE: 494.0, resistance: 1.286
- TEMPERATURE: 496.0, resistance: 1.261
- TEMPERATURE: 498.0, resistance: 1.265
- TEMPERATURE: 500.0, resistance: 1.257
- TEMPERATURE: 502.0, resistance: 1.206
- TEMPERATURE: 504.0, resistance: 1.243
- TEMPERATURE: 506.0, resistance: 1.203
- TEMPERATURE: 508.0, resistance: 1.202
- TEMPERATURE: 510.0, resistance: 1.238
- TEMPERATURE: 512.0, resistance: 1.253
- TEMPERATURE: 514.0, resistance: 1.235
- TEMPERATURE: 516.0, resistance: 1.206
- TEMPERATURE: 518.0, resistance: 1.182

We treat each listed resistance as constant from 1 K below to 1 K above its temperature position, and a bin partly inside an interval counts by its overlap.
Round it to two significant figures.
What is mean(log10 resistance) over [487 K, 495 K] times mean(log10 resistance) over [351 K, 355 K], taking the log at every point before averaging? 0.0070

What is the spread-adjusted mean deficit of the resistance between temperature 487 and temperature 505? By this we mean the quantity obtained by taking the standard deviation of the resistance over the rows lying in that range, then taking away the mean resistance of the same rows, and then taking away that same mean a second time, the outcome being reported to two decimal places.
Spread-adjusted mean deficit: -2.49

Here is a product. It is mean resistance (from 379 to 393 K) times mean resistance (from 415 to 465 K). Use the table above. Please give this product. 1.41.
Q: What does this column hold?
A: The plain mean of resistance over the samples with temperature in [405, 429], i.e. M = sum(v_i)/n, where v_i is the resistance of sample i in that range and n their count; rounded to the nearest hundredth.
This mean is 1.18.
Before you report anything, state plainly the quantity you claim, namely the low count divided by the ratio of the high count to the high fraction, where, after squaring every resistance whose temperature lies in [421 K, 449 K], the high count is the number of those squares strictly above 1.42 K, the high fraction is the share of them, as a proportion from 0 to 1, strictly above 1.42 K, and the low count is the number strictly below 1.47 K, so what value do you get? 0.9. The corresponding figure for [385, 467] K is 0.8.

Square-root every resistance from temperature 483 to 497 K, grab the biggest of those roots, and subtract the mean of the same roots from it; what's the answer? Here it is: 0.028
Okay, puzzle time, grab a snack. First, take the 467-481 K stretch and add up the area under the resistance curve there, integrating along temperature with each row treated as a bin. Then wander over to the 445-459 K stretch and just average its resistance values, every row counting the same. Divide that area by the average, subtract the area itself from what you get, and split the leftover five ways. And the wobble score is -0.48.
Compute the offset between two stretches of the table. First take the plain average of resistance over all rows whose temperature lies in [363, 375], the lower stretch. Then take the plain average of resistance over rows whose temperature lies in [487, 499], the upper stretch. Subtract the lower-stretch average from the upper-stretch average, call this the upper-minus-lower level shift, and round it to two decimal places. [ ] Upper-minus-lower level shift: 0.10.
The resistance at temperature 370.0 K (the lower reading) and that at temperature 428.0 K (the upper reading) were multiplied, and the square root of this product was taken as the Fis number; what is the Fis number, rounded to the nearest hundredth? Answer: 1.12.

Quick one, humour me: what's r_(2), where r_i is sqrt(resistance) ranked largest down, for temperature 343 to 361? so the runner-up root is 1.088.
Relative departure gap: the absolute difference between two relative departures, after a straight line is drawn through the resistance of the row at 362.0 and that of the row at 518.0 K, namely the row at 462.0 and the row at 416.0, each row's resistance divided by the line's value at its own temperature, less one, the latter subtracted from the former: 0.05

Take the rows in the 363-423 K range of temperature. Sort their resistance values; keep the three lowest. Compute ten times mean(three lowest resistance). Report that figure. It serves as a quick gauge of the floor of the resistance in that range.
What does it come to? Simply 11.5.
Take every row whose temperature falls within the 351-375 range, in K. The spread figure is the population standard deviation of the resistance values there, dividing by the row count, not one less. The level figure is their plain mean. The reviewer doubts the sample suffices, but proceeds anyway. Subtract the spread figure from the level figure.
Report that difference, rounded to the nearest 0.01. 1.16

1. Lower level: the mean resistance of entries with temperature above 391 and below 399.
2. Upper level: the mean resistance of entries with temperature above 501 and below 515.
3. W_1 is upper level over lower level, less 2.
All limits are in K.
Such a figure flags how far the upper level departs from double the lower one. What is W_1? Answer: -0.972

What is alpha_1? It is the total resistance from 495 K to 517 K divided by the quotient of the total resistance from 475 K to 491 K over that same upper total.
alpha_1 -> 18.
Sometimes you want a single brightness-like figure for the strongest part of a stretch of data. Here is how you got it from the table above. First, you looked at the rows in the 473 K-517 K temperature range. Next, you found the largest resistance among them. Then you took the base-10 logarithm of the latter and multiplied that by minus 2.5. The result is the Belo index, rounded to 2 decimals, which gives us -0.32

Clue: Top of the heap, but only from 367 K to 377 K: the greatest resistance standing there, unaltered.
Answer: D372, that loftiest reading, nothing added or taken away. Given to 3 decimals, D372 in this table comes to 1.204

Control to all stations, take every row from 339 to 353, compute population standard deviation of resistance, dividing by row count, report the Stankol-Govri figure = 0.023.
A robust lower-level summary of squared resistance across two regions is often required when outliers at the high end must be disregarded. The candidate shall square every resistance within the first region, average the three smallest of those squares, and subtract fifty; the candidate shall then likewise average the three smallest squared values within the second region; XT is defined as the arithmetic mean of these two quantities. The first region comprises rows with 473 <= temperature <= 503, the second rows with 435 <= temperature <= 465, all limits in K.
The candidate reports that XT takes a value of -23.6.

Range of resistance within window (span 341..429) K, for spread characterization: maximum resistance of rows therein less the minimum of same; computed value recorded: 0.17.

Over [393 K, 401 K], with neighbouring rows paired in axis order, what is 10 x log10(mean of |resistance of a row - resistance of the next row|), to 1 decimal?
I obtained -13.9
